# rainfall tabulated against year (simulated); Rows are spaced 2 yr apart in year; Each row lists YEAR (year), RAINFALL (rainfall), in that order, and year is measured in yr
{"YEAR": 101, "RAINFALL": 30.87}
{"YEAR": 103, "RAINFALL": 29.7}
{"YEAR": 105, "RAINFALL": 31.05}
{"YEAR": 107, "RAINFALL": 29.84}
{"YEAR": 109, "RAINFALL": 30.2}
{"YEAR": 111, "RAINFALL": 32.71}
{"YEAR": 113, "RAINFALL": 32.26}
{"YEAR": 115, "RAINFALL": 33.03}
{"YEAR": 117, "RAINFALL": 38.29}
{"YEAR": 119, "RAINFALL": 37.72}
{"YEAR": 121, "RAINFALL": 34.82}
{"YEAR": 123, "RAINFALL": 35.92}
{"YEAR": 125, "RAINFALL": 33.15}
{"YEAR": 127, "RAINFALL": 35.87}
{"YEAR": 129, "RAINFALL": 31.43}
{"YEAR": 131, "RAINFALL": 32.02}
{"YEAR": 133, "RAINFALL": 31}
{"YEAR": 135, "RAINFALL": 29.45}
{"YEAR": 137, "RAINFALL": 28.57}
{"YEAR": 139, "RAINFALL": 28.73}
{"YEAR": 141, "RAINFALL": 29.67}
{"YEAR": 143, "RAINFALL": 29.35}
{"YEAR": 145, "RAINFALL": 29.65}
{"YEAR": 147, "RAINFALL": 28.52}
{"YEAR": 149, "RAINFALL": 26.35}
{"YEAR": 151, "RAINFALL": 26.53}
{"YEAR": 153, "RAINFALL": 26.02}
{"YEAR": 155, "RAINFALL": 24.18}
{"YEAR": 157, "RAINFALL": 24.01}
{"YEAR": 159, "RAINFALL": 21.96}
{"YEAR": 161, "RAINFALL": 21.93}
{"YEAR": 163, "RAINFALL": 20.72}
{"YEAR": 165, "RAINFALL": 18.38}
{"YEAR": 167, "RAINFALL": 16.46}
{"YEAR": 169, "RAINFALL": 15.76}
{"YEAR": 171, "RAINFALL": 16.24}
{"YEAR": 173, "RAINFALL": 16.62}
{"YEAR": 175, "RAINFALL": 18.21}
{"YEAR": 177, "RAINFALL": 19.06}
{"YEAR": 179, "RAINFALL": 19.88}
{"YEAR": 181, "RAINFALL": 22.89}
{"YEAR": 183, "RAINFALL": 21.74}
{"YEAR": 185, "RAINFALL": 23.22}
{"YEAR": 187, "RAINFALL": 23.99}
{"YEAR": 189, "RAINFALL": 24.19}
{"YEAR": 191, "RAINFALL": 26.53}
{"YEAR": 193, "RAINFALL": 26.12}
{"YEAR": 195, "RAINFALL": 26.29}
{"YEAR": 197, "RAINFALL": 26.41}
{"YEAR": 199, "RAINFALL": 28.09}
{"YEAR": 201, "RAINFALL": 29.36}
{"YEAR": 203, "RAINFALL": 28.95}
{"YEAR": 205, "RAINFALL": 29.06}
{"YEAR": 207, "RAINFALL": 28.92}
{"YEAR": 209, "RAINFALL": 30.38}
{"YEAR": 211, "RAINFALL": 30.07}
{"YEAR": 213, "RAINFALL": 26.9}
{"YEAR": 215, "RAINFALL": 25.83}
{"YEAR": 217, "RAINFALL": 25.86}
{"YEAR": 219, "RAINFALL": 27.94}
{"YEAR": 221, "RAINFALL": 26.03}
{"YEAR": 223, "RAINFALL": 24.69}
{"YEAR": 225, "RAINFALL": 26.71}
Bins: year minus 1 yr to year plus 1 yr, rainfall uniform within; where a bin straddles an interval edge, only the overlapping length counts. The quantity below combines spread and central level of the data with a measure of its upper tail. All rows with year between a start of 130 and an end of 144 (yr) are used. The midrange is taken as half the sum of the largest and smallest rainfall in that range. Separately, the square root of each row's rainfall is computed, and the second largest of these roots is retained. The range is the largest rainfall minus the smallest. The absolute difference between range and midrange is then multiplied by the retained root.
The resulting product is 149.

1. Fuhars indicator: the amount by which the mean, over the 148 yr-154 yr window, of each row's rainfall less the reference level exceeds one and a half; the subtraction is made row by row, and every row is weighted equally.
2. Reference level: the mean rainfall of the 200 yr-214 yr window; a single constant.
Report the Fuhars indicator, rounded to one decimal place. -4.3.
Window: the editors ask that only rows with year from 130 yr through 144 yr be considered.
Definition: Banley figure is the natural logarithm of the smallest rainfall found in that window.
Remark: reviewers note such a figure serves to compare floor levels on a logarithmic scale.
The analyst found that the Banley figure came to 3.35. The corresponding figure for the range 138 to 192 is 2.76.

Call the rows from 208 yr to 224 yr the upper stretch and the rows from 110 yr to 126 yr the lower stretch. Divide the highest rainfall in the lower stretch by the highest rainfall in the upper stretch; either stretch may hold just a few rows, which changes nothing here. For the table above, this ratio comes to 1.26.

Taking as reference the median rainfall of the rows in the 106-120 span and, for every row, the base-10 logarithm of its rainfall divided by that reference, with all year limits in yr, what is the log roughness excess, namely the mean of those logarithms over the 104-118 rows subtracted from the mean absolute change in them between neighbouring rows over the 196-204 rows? 0.02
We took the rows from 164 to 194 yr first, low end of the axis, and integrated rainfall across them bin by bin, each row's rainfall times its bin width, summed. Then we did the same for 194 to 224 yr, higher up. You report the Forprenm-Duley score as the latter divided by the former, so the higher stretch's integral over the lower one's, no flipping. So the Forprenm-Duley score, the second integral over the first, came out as 1.3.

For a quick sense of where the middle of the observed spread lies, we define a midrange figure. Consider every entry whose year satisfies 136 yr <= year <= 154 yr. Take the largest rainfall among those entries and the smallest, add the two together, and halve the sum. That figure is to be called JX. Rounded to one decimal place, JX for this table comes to 27.8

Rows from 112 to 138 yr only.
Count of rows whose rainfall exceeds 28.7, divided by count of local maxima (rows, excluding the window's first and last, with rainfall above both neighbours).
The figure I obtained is 3.0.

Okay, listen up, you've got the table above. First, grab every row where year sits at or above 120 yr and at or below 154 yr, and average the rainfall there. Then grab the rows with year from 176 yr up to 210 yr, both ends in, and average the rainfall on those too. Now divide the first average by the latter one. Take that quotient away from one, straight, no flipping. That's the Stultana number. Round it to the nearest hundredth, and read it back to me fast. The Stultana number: -0.19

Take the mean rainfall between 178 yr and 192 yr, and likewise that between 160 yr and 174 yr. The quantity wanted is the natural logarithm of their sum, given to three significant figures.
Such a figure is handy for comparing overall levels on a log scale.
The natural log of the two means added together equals 3.72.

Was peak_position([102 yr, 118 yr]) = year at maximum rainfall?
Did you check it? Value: 117 yr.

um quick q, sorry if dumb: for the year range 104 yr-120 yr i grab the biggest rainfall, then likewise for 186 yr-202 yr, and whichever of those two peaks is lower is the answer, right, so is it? 29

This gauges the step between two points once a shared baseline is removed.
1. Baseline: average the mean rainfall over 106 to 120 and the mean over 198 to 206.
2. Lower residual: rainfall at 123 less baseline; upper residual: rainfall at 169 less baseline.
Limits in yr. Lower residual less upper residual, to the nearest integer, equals 20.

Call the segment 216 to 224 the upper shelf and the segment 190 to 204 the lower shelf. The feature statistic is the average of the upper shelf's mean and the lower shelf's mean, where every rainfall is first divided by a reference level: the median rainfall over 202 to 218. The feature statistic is 0.92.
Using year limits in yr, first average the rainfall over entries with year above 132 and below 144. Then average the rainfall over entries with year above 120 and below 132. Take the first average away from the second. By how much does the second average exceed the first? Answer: 4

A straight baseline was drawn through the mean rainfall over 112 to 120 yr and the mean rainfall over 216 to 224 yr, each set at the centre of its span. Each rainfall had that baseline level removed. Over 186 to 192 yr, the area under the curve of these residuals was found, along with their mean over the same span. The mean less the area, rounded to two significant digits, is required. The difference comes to 20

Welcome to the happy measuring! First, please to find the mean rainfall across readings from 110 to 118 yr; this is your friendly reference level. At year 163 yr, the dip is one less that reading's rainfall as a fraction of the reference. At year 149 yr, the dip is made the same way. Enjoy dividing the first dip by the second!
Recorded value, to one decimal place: 1.7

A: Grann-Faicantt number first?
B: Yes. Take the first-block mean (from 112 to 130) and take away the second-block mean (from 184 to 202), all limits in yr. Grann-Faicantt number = 9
